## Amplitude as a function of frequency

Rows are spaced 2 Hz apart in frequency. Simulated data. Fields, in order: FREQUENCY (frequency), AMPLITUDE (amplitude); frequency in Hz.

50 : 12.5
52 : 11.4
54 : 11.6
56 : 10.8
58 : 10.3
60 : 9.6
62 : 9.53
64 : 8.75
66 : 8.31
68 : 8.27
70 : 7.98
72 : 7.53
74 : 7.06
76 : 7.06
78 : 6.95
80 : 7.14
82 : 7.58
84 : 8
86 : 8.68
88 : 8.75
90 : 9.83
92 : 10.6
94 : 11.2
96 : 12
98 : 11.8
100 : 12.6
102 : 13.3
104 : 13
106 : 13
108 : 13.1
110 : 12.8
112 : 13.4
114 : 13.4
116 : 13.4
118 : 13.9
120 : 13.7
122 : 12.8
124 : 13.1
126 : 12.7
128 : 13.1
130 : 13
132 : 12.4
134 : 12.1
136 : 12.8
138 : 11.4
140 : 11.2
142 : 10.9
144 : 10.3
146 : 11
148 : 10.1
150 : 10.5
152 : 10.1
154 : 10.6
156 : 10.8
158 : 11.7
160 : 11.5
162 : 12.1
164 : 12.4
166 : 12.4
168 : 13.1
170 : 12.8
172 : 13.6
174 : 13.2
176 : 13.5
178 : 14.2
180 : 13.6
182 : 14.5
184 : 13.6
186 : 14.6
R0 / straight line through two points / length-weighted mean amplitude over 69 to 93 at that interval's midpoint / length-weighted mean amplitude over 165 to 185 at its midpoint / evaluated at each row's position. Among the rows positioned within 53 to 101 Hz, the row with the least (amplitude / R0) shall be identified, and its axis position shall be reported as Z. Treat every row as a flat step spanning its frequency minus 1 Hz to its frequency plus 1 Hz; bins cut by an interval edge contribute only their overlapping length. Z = 78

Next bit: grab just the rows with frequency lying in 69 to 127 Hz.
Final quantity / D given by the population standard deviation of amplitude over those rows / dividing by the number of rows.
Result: 2.5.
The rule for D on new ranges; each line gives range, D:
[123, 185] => 1.2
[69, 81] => 0.4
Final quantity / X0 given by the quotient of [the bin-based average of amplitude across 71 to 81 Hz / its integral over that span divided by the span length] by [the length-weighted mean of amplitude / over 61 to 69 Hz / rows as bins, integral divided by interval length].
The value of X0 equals 0.8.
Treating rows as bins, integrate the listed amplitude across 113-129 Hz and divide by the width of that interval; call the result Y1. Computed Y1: 13.3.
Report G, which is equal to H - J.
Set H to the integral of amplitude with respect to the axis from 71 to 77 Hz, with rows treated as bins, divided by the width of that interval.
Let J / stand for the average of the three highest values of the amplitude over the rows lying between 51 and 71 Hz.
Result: -4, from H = 7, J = 11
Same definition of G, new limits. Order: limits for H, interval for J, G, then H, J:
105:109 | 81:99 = 1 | 13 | 12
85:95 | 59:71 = 1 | 10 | 9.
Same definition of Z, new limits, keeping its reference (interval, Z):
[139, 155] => 152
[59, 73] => 72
